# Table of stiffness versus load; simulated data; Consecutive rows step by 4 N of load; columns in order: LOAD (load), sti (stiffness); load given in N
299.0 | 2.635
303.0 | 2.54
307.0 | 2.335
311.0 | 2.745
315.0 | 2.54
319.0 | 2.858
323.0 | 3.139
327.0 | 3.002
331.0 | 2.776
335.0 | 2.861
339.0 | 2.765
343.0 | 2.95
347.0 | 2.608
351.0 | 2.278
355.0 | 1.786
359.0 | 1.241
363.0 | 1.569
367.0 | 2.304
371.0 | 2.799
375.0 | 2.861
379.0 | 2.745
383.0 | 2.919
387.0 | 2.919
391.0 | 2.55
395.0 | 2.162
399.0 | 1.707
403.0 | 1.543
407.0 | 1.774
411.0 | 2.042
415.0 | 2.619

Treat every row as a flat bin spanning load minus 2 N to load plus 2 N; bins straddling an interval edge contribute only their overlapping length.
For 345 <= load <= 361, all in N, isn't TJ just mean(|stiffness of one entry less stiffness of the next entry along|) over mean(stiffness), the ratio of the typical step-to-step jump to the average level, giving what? 0.230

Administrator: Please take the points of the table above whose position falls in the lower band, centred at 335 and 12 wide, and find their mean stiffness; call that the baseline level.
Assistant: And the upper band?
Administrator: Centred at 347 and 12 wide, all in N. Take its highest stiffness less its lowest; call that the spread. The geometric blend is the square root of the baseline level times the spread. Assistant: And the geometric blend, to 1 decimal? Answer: 1.4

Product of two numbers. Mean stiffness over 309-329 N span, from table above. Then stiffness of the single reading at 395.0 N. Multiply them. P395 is 6.2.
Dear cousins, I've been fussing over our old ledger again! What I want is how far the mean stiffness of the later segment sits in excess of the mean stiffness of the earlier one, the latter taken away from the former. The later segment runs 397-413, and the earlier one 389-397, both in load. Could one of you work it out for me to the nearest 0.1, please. -0.6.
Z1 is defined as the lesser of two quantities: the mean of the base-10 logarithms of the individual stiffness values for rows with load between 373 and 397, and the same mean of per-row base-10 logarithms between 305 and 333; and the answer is 0.43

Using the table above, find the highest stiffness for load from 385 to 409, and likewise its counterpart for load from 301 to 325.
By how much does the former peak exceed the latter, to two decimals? -0.22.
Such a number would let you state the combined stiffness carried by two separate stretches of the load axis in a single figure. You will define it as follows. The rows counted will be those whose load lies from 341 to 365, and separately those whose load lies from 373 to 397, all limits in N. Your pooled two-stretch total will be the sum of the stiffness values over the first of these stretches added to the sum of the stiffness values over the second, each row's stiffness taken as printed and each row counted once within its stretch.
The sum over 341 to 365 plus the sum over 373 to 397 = 28.6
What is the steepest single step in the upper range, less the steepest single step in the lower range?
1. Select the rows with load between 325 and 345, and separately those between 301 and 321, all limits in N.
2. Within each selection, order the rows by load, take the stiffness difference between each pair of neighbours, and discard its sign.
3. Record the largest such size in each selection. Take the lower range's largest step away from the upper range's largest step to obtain -0.2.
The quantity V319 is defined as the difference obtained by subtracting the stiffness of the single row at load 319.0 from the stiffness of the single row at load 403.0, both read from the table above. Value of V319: -1.3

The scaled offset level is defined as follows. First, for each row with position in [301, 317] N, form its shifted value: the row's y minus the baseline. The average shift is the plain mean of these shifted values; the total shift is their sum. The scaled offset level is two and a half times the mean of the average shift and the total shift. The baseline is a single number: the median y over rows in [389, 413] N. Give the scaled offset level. 4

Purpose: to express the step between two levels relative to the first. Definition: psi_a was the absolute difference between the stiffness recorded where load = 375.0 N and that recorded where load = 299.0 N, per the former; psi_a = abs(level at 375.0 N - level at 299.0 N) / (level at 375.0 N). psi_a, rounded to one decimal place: 0.1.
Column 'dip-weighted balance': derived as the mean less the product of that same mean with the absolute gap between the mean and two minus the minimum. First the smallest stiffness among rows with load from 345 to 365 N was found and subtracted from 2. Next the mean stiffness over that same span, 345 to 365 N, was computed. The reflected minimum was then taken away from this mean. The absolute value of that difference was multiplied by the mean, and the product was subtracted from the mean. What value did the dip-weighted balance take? 0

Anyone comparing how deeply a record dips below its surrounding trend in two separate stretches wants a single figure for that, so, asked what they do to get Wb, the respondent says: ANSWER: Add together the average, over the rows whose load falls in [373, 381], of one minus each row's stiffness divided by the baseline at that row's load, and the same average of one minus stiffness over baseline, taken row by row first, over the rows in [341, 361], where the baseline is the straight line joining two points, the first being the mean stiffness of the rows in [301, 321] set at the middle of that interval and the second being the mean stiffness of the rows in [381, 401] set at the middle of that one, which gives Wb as 0.01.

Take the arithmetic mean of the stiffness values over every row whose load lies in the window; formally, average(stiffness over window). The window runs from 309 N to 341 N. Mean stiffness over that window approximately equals 2.84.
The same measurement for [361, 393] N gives 2.58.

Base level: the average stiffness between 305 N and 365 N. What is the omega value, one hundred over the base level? 40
